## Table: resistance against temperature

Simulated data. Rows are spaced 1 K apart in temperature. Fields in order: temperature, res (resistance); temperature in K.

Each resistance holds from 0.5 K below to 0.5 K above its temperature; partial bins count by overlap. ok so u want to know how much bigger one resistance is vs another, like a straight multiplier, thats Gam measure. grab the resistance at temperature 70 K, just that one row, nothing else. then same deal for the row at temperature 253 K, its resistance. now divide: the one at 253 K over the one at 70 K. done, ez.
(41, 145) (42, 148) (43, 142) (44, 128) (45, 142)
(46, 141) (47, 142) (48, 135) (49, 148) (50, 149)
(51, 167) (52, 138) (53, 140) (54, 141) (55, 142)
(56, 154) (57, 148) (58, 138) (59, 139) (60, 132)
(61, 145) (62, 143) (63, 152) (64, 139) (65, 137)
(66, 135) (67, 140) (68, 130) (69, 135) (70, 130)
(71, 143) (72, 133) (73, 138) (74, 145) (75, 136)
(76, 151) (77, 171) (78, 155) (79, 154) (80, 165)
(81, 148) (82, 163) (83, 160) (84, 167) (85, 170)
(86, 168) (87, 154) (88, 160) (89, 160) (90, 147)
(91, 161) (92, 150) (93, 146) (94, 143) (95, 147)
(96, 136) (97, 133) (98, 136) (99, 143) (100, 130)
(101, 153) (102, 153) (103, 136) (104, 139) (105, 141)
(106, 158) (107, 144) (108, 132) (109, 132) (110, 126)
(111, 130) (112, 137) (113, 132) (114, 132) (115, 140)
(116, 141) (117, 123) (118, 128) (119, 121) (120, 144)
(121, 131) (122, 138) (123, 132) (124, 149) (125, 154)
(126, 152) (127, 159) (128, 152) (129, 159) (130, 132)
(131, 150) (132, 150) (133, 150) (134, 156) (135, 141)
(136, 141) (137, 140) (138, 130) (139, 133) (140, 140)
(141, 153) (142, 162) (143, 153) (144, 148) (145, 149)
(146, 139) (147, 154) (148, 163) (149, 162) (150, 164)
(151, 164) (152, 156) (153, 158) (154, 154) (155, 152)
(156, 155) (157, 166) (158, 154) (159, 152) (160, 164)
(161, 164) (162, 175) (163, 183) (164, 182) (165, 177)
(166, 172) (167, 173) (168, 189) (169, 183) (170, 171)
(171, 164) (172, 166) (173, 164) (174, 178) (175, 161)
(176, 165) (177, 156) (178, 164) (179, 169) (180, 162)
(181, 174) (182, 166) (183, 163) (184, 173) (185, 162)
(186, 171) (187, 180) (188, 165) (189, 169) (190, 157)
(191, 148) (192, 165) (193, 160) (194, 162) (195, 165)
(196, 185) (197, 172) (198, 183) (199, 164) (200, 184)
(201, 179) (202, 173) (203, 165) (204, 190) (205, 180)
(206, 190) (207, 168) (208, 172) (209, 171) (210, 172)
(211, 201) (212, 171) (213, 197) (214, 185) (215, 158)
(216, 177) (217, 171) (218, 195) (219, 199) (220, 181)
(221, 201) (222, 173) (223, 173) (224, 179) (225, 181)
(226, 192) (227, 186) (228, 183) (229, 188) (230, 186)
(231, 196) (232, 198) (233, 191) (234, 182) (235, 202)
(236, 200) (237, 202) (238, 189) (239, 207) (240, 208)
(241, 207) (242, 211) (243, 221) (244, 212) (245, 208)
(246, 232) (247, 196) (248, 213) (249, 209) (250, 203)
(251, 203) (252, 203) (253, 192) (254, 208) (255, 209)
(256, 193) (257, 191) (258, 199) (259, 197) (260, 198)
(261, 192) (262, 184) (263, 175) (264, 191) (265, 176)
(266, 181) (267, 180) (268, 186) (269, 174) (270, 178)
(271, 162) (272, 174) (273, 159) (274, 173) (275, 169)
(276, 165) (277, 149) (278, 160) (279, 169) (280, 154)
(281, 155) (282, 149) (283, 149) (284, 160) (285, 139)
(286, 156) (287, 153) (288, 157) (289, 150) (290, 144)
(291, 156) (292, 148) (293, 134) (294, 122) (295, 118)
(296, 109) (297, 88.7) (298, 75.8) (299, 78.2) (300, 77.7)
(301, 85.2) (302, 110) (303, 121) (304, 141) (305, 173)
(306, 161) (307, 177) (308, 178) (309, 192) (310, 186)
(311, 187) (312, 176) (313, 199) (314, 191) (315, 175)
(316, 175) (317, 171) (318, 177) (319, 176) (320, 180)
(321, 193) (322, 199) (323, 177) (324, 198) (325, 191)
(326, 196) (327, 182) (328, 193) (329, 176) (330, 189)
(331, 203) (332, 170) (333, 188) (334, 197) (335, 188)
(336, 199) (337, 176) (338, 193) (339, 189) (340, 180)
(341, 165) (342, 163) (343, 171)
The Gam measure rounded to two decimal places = 1.48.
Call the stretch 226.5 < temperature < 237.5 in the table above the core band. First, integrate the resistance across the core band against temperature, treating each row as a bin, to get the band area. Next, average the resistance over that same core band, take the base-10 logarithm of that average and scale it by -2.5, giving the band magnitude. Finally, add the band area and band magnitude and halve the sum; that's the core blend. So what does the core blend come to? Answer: 1054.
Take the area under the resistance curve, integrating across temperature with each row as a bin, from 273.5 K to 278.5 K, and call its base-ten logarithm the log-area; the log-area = 2.91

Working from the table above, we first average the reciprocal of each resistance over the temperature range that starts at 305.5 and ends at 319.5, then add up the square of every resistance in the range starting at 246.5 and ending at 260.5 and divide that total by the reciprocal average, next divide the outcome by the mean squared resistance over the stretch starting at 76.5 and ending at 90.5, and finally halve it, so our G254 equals 1978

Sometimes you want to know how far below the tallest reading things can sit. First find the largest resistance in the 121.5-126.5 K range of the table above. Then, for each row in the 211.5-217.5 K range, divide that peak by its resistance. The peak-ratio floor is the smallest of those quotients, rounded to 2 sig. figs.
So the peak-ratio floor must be 0.78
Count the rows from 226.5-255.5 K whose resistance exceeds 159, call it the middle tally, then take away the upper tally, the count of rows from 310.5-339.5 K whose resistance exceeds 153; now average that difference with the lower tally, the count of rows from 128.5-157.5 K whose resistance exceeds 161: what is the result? 3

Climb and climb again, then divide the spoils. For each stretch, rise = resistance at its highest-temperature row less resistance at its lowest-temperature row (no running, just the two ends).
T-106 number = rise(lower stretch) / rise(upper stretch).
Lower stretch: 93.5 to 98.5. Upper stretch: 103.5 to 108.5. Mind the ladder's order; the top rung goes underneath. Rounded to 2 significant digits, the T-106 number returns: 1.0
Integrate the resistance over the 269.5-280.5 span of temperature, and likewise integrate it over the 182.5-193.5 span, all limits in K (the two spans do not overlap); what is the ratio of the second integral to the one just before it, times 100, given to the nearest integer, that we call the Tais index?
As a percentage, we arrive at 100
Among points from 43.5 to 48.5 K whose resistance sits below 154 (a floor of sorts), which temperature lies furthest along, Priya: 48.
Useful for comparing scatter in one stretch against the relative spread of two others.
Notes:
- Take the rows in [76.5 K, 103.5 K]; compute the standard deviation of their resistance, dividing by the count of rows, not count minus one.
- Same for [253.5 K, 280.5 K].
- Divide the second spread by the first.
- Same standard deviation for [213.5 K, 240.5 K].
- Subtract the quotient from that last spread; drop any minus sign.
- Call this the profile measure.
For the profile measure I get 10.6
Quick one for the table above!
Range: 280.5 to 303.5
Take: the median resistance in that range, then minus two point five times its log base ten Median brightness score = -5.36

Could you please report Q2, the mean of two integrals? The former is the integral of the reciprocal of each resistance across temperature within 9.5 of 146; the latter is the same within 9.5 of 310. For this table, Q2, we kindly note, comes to 0.123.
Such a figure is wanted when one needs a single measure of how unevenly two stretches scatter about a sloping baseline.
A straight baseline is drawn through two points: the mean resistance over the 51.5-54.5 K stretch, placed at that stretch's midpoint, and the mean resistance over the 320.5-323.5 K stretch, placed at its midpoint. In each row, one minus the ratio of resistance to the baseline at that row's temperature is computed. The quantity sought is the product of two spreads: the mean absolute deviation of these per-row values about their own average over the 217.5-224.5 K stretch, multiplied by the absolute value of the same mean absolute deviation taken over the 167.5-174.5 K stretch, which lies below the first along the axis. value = 0.0034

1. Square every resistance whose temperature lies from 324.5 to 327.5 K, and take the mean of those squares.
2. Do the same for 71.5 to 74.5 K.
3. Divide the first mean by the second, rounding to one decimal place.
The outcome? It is 1.9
